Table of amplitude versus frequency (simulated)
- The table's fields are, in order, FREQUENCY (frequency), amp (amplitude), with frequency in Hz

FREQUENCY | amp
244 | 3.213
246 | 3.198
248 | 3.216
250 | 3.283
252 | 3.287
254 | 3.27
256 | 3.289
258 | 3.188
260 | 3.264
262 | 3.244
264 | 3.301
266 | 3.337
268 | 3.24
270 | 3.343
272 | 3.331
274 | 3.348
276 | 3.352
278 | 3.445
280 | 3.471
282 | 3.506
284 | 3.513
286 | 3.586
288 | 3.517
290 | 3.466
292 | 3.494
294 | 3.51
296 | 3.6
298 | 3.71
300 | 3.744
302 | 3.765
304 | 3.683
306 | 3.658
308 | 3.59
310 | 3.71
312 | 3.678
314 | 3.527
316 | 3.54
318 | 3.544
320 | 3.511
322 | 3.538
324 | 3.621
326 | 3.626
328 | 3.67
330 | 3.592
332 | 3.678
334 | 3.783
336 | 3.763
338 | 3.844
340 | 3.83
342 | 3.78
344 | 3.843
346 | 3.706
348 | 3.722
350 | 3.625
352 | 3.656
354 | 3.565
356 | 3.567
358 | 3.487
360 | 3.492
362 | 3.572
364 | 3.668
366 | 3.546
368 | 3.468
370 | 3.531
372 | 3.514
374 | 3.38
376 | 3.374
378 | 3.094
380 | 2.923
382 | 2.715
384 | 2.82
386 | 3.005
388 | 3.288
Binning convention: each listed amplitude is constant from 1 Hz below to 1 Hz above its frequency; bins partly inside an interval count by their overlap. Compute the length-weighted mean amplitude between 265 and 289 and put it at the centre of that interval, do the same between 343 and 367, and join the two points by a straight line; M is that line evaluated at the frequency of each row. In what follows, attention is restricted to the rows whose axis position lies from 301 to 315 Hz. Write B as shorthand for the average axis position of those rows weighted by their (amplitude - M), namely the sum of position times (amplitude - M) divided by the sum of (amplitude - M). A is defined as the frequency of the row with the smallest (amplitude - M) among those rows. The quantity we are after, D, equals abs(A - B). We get 7.4 Hz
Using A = 314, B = 306.6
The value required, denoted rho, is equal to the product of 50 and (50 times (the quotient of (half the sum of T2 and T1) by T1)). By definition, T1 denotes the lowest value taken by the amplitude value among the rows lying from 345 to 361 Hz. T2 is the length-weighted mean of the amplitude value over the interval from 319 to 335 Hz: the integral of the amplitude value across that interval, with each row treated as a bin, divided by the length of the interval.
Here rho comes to 2550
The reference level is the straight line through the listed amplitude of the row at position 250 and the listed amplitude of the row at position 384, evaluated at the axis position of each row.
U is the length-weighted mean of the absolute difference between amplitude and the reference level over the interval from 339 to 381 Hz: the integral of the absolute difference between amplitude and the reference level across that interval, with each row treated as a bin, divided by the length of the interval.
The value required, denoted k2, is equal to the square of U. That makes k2 0.41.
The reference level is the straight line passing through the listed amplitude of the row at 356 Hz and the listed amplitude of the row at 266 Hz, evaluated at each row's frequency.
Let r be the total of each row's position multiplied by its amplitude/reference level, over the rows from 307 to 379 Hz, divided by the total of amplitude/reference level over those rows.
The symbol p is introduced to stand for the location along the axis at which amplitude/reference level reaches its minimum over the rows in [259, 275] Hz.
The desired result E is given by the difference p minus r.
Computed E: -74.3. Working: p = 268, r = 342.3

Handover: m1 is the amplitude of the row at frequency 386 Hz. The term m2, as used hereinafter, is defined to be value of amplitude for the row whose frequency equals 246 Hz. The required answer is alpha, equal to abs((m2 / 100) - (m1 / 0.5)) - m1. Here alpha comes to 2.97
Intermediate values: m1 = 3.005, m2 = 3.198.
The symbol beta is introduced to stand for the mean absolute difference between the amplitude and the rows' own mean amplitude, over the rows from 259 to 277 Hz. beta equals 0.039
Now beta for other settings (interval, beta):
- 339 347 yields 0.047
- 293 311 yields 0.066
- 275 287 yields 0.056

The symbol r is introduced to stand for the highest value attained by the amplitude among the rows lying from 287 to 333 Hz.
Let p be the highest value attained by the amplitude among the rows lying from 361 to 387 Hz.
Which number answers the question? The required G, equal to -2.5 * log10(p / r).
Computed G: 0.03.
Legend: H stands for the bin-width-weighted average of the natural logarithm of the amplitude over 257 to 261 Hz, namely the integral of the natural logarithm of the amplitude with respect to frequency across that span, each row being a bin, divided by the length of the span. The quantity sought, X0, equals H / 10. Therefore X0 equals 0.117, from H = 1.17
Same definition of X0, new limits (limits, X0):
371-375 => 0.124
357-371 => 0.126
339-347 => 0.133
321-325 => 0.128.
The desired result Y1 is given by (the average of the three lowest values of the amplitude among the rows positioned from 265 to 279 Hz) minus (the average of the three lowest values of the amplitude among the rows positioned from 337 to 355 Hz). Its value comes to -0.31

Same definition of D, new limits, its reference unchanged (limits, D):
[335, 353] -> 8.3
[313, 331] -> 5.4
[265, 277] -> 2.5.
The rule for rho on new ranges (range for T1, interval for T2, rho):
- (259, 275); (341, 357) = 2671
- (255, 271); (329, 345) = 2726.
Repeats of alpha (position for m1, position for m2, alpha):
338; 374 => 3.81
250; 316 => 3.25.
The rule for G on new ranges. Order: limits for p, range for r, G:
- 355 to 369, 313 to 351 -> 0.05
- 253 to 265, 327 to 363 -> 0.17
